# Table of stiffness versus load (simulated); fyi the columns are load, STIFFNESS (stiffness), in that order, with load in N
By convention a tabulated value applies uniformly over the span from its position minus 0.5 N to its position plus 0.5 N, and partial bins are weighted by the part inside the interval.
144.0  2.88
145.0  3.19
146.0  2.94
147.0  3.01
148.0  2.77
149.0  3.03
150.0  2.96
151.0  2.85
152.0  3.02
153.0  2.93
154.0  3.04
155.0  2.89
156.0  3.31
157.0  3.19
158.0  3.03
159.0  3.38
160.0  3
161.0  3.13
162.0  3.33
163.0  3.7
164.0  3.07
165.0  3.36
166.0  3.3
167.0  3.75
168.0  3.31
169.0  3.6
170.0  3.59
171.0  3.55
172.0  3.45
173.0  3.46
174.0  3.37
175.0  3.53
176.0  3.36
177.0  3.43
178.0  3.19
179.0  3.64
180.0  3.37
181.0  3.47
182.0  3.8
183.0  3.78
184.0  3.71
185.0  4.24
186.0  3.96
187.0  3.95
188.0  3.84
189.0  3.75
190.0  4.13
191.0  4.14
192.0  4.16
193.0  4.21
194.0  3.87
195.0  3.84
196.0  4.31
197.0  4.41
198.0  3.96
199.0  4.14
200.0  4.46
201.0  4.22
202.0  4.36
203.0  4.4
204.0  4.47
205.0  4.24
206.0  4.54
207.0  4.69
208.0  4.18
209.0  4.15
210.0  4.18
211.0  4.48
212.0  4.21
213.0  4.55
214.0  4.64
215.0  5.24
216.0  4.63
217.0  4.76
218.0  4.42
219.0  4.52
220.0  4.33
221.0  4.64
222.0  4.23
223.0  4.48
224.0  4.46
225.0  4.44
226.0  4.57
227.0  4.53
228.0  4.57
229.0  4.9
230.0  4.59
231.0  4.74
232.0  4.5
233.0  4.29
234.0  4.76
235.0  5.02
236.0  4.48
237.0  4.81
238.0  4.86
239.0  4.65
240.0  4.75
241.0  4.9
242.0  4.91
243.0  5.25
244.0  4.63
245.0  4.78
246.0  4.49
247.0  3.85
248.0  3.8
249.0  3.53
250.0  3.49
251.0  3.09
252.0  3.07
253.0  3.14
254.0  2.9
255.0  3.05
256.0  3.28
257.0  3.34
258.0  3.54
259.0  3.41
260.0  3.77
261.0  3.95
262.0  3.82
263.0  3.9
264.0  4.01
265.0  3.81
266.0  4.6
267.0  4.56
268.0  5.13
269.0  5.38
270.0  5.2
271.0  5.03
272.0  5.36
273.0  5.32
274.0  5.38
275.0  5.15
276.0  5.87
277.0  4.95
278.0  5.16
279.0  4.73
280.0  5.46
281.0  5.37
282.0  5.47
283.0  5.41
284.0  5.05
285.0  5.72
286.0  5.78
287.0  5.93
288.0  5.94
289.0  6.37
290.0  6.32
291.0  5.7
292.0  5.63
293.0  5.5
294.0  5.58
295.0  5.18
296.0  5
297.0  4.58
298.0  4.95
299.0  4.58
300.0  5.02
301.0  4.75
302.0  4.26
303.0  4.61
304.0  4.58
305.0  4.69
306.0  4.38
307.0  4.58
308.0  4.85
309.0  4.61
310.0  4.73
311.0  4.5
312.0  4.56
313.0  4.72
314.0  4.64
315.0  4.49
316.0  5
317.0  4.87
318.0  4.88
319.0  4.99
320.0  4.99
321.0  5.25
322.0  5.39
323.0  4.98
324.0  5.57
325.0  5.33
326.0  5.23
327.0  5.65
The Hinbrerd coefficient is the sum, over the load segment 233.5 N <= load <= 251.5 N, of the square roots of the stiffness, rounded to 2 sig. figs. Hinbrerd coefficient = 38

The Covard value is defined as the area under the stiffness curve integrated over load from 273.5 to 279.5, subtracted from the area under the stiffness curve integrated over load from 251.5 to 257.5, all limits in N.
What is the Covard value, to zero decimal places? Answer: -12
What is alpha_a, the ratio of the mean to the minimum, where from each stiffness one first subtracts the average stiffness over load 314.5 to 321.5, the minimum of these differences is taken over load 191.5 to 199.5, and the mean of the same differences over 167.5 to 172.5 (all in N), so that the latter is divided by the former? 1.3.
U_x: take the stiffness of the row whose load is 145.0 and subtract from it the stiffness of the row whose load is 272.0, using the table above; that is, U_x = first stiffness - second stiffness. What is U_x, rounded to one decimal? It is -2.2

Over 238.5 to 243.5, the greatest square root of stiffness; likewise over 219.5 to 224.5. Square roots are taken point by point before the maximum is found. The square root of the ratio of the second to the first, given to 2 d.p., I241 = 0.97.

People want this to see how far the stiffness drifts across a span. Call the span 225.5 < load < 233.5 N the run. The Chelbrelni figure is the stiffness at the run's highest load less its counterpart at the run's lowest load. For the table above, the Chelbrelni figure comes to -0.28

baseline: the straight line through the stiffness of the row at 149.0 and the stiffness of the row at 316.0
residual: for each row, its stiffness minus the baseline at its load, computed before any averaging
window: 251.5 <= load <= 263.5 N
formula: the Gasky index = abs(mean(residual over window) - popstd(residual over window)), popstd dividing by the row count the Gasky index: 1.19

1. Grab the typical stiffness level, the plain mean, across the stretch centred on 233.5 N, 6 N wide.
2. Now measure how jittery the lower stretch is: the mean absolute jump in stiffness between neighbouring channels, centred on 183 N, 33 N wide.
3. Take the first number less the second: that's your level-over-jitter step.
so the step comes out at 4.45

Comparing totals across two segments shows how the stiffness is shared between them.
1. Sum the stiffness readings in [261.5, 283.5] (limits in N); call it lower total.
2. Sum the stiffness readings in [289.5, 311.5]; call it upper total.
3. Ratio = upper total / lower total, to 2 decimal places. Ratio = 1.00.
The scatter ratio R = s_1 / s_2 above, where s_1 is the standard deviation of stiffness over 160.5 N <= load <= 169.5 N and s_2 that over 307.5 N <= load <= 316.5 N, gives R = 1.43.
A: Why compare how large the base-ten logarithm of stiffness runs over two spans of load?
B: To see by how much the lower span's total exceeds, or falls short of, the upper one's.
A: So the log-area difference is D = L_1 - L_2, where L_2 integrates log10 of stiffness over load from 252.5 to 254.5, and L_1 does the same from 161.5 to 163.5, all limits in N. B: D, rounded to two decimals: 0.13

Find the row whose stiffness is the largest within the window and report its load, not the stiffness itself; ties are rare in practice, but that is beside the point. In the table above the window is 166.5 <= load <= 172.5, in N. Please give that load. 167.0 N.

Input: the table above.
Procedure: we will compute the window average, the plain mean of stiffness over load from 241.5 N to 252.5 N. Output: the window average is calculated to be 4.1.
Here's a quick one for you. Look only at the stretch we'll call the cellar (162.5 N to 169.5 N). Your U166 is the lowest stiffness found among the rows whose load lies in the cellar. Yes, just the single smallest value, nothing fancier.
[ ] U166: 3.07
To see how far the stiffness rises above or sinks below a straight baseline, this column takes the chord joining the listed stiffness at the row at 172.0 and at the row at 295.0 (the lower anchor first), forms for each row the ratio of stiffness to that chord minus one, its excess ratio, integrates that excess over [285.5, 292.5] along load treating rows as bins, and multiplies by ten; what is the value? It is 12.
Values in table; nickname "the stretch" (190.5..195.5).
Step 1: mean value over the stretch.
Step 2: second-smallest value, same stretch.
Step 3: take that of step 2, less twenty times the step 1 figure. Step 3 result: -77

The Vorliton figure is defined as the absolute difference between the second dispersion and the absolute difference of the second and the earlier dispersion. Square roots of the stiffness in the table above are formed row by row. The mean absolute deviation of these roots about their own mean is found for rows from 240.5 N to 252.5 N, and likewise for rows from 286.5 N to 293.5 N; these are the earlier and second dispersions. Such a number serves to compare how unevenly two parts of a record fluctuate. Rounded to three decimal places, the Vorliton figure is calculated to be 0.061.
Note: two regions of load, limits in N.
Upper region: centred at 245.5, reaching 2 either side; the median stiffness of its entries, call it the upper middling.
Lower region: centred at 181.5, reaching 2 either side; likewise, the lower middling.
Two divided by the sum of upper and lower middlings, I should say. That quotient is 0.244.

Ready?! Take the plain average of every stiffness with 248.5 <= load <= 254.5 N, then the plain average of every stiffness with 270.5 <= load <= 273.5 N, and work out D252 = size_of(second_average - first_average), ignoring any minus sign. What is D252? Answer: 2.0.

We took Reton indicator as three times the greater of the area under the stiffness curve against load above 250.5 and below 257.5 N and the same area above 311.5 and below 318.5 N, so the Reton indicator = 99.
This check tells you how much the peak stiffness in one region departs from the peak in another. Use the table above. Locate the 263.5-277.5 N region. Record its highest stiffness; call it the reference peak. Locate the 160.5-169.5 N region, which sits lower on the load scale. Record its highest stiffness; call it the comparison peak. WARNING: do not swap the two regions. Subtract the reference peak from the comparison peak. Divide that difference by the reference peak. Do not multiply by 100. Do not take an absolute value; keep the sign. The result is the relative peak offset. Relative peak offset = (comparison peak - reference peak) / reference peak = -0.36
